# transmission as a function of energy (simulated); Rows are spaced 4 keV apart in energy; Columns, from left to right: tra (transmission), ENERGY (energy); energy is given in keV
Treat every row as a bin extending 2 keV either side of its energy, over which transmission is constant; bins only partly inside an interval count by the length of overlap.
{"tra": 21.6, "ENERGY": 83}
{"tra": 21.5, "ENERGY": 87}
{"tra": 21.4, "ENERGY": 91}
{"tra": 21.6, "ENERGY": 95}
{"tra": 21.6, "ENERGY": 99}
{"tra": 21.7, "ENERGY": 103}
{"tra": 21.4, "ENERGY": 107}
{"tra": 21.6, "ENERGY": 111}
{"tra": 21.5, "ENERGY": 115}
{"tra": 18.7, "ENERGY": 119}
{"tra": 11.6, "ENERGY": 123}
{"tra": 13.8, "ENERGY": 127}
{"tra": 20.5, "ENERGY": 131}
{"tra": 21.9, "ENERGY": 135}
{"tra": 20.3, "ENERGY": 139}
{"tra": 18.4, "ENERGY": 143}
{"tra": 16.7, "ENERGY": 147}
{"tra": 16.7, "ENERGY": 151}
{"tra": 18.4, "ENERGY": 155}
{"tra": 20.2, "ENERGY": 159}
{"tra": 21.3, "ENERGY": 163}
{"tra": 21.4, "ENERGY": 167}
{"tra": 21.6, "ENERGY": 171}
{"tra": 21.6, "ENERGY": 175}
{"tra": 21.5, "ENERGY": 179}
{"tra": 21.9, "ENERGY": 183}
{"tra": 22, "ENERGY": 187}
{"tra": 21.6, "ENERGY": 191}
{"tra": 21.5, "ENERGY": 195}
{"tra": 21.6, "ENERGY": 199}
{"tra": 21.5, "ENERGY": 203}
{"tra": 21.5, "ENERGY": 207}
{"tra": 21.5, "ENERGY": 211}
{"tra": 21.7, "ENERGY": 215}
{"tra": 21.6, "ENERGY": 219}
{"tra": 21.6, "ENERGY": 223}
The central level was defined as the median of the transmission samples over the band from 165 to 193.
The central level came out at 21.6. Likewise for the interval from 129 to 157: 18.4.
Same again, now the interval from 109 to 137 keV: 20.5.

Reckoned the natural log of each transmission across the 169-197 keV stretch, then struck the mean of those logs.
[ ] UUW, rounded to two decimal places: 3.08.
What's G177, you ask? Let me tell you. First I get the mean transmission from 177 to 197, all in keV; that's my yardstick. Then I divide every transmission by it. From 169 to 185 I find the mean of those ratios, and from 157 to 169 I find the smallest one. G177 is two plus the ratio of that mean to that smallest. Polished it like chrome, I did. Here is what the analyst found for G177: 3.07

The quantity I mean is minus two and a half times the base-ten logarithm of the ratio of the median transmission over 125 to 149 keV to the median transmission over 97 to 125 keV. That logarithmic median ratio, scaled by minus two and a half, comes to 0.11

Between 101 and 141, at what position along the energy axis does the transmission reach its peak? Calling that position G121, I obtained 135 keV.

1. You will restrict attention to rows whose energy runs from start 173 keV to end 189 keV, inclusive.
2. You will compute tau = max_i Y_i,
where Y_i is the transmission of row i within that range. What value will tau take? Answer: 22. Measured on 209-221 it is 21.7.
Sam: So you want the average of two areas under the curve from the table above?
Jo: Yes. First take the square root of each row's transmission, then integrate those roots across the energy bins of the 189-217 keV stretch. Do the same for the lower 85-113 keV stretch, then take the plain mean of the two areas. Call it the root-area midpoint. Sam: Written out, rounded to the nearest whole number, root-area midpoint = 130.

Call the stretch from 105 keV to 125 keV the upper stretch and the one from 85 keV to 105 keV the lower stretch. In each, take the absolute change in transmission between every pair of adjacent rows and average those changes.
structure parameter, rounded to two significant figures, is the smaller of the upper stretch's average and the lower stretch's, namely 0.10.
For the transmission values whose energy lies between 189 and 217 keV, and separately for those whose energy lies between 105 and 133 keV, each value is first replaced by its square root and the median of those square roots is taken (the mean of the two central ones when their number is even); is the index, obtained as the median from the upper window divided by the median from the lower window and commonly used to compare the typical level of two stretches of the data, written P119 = 1.02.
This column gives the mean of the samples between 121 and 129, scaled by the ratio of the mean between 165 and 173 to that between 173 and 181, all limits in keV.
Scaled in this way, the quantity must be 12.7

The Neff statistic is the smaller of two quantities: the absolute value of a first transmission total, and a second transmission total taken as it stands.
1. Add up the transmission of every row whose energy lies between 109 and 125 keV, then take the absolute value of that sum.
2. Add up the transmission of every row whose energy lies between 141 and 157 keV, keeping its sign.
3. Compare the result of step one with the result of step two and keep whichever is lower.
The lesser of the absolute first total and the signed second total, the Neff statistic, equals 70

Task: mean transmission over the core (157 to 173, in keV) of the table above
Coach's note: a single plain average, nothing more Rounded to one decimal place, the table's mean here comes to 21.1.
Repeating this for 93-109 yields 21.6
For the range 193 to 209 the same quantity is 21.5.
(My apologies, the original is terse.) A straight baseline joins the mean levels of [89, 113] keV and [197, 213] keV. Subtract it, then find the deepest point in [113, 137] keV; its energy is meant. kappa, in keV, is 123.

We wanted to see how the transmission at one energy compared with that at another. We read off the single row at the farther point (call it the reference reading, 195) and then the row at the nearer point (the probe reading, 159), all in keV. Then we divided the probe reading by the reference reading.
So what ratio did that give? 0.94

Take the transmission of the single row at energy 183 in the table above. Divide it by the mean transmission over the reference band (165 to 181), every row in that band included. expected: 1.02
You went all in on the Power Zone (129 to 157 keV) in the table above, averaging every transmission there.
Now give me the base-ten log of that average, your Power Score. 1.28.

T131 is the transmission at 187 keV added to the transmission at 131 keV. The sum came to 42.5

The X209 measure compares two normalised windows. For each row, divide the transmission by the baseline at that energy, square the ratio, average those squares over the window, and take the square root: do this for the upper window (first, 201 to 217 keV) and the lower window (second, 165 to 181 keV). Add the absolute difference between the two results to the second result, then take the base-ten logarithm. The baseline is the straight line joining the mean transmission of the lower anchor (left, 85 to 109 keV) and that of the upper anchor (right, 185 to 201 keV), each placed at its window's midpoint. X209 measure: -0.0019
